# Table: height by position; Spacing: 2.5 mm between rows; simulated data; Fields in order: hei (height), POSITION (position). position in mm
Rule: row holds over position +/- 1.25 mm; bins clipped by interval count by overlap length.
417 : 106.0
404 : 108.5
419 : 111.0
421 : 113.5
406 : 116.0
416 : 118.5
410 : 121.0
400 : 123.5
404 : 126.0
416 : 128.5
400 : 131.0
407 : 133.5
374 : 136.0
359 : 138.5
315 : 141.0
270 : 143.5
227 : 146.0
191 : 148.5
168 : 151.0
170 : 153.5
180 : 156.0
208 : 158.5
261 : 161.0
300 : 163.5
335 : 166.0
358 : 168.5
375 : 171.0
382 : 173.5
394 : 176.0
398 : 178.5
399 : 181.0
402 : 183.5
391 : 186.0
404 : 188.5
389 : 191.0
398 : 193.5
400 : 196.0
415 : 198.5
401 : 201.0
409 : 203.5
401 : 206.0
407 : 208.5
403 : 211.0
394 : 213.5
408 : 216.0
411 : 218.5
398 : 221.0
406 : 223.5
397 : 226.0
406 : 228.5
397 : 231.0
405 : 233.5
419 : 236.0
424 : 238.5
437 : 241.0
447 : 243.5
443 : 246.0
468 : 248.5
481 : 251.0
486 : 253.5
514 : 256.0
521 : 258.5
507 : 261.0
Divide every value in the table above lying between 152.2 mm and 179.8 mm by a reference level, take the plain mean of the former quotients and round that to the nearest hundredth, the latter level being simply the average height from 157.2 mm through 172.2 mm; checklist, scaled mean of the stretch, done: 1.00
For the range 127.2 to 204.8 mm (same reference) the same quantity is 1.11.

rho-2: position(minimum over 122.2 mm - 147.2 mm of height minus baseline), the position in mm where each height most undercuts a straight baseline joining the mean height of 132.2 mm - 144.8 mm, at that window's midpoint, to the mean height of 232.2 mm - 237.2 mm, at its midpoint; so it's 146.0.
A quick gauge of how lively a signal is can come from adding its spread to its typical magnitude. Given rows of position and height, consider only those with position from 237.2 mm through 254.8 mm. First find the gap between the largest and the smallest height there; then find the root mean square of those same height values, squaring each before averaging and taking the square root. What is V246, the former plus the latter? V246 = 518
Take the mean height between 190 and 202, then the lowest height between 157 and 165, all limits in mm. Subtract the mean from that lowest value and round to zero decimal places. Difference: -193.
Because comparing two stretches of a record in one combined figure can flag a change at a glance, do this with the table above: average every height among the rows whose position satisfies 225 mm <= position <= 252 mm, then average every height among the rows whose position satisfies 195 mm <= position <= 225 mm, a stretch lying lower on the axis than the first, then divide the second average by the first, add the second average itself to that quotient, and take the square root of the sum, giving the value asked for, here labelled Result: 20.1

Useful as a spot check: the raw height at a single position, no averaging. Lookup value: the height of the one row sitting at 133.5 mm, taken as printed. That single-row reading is 407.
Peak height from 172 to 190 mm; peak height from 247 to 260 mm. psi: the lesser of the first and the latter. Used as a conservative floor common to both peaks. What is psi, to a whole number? 404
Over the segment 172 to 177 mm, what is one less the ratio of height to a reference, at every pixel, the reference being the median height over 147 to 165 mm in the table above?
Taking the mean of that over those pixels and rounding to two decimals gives -1.03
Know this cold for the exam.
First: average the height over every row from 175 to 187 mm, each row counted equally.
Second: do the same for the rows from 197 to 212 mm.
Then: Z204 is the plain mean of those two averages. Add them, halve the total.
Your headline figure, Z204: 401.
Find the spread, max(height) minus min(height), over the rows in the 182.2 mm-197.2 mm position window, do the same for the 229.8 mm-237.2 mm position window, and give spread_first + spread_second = 37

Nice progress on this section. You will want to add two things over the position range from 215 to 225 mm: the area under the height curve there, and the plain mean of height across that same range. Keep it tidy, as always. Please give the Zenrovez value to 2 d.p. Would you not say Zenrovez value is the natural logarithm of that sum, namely 8.40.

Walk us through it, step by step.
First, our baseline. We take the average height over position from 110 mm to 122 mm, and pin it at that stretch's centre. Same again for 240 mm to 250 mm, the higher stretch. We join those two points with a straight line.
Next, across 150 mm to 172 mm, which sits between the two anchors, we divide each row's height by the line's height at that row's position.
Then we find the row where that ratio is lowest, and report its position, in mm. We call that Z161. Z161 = 151.0 mm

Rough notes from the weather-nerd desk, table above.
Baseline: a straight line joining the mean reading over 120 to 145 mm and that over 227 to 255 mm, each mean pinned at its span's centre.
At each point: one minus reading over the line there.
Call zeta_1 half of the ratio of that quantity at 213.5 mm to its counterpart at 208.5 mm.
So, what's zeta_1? 1.2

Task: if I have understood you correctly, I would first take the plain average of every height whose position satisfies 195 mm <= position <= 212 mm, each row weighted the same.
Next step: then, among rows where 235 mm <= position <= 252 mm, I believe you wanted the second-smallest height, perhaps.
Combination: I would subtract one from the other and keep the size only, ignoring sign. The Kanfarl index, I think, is 19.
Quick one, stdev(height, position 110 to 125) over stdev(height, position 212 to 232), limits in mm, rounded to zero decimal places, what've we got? 1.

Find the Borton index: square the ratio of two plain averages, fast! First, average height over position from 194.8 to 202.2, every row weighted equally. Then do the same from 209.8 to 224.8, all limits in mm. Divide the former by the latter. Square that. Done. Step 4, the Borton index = 1.01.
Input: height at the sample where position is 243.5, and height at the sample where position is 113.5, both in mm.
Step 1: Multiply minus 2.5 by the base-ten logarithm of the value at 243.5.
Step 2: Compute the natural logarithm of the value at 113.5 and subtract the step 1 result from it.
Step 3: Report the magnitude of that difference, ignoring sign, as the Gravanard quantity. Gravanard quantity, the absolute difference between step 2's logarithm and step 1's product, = 12.67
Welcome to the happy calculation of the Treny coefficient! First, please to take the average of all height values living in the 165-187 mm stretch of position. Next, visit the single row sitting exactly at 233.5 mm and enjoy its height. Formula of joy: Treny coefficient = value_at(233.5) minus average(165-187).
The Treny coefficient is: 23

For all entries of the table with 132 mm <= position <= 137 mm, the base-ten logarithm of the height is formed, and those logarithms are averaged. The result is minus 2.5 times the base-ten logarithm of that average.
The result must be -1.03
